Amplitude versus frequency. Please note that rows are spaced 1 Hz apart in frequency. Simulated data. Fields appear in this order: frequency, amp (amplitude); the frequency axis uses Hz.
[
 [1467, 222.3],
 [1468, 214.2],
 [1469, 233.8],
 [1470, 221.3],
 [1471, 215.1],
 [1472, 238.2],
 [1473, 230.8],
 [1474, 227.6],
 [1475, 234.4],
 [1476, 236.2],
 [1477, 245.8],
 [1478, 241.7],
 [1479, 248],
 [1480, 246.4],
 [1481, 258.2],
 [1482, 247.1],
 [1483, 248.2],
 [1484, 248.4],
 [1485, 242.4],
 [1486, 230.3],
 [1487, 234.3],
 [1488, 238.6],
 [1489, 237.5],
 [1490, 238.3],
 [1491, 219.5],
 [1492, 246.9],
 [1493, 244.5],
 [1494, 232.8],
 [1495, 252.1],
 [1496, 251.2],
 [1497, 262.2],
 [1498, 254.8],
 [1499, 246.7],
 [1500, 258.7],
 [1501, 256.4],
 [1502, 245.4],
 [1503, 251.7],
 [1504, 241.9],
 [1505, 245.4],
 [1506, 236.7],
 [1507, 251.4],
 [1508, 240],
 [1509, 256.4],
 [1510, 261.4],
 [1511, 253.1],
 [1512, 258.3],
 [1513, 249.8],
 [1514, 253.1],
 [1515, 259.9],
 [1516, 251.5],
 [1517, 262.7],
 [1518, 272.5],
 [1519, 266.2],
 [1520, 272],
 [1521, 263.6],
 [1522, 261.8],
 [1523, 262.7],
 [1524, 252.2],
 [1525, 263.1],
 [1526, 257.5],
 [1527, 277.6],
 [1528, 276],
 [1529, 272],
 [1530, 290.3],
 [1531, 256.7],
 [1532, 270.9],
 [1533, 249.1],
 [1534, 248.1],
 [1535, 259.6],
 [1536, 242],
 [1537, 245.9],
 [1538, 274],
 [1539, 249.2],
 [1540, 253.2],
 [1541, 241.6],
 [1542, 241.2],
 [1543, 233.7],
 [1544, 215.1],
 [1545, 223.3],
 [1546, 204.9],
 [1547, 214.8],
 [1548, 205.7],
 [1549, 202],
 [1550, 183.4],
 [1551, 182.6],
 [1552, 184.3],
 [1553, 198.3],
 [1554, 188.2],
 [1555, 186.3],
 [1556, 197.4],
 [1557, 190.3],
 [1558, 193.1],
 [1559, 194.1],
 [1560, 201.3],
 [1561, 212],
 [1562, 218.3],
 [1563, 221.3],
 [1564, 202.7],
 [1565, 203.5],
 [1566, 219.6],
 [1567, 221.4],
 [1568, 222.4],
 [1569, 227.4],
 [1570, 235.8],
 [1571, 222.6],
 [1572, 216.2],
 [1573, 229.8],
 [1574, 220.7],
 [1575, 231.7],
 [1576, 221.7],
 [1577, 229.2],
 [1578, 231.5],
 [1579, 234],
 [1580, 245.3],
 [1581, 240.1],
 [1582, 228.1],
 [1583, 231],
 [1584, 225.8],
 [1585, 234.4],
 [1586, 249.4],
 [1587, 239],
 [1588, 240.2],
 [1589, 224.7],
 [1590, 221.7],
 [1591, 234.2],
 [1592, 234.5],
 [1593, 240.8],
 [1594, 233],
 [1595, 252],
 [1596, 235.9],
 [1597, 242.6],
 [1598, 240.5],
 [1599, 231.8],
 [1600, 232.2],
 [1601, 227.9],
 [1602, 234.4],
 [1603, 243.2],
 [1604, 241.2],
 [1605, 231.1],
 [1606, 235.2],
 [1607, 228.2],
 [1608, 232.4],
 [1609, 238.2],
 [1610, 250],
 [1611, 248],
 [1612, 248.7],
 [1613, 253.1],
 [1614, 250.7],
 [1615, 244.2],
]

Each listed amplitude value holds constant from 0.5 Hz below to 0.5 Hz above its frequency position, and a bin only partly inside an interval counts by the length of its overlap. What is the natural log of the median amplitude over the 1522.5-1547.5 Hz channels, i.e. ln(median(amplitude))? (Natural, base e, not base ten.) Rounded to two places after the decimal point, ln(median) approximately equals 5.53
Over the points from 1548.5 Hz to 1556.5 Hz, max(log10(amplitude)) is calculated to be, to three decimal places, 2.305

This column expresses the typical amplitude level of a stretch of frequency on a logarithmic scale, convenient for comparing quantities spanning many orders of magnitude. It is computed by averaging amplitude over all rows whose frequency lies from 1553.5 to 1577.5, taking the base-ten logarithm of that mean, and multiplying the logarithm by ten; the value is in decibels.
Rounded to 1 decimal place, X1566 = 23.3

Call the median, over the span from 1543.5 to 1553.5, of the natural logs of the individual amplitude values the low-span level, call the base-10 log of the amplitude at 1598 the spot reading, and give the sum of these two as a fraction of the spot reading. 3.23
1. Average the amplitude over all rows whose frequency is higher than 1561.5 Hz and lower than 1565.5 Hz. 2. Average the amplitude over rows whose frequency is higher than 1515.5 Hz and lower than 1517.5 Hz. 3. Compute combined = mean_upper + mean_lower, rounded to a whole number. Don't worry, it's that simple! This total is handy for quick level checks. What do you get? 469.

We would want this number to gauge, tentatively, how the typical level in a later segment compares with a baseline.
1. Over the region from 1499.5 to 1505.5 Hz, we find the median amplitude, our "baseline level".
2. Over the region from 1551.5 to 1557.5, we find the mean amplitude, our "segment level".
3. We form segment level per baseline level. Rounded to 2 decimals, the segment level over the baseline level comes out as 0.77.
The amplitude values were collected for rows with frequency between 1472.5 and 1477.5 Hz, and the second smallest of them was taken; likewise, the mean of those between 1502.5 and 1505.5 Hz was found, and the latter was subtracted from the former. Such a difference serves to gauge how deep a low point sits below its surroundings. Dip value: -16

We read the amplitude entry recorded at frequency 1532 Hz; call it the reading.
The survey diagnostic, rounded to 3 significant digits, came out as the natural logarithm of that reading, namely 5.60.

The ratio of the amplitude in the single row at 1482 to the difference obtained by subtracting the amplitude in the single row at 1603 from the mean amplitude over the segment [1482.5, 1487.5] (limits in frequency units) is -100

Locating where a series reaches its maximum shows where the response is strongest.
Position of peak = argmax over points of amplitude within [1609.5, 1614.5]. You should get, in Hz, 1613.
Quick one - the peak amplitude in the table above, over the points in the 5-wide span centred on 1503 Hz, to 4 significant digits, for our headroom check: 256.4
